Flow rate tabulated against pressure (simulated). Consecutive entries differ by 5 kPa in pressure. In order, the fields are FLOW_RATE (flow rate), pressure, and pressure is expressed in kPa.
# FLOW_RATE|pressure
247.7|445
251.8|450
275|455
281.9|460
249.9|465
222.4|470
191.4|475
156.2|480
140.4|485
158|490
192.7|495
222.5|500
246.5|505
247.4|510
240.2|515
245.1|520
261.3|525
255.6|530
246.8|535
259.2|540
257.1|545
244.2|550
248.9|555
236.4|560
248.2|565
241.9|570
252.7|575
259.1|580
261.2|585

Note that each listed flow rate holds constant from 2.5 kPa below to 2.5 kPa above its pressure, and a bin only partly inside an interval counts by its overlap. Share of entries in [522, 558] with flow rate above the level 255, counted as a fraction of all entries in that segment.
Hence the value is 0.57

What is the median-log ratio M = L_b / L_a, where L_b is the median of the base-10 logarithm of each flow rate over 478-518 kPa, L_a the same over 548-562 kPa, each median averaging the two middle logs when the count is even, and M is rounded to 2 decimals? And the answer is 0.97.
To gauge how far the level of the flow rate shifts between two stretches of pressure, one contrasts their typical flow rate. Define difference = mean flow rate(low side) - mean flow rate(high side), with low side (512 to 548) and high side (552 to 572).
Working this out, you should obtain 8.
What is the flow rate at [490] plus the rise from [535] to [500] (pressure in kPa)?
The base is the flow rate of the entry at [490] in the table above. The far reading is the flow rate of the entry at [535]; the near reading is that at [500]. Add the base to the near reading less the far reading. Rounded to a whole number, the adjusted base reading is 134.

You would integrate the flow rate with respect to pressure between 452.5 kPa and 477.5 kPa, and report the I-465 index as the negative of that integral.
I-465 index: -6103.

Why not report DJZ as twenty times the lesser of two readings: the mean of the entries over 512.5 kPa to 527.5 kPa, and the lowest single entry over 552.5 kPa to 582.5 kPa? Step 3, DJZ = 4728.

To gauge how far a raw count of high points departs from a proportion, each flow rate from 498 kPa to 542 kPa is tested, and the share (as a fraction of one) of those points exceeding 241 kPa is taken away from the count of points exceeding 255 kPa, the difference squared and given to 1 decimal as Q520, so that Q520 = 4.9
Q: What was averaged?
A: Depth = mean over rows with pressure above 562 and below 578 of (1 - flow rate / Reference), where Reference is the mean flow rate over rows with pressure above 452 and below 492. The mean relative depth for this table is -0.18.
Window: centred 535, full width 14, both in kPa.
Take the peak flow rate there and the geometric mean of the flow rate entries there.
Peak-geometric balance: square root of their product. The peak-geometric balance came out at 256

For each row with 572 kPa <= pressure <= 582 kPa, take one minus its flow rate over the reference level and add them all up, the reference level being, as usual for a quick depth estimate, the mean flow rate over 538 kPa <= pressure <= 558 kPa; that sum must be -0.03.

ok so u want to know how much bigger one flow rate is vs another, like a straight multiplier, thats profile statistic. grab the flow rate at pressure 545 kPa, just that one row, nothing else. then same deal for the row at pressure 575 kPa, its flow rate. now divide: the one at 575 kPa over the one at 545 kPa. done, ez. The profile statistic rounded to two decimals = 0.98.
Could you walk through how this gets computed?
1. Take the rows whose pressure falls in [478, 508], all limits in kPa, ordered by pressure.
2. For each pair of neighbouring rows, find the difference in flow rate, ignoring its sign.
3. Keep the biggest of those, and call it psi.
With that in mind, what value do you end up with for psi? 35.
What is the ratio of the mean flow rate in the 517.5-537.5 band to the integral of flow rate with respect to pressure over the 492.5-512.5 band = 0.055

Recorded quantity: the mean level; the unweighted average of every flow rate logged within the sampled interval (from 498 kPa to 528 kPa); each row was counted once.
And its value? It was 244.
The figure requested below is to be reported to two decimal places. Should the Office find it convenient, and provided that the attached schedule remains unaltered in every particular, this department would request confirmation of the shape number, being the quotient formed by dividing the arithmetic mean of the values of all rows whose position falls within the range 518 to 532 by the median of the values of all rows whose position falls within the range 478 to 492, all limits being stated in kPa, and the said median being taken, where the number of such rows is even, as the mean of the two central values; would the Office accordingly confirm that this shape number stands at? 1.63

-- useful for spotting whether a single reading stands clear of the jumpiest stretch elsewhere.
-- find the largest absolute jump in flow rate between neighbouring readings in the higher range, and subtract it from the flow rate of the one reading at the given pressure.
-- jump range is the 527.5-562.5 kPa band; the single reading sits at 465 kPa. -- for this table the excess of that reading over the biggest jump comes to 237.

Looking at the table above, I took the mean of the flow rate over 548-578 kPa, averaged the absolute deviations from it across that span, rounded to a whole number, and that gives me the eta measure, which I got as 5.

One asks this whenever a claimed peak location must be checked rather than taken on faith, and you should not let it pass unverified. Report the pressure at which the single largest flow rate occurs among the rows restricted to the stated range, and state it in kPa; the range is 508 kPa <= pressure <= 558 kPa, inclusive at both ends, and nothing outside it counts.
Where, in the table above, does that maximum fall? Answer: 525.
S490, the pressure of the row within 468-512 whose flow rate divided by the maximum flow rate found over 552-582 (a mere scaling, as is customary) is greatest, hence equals 510 kPa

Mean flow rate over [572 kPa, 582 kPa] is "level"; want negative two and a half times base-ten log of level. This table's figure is -6.02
